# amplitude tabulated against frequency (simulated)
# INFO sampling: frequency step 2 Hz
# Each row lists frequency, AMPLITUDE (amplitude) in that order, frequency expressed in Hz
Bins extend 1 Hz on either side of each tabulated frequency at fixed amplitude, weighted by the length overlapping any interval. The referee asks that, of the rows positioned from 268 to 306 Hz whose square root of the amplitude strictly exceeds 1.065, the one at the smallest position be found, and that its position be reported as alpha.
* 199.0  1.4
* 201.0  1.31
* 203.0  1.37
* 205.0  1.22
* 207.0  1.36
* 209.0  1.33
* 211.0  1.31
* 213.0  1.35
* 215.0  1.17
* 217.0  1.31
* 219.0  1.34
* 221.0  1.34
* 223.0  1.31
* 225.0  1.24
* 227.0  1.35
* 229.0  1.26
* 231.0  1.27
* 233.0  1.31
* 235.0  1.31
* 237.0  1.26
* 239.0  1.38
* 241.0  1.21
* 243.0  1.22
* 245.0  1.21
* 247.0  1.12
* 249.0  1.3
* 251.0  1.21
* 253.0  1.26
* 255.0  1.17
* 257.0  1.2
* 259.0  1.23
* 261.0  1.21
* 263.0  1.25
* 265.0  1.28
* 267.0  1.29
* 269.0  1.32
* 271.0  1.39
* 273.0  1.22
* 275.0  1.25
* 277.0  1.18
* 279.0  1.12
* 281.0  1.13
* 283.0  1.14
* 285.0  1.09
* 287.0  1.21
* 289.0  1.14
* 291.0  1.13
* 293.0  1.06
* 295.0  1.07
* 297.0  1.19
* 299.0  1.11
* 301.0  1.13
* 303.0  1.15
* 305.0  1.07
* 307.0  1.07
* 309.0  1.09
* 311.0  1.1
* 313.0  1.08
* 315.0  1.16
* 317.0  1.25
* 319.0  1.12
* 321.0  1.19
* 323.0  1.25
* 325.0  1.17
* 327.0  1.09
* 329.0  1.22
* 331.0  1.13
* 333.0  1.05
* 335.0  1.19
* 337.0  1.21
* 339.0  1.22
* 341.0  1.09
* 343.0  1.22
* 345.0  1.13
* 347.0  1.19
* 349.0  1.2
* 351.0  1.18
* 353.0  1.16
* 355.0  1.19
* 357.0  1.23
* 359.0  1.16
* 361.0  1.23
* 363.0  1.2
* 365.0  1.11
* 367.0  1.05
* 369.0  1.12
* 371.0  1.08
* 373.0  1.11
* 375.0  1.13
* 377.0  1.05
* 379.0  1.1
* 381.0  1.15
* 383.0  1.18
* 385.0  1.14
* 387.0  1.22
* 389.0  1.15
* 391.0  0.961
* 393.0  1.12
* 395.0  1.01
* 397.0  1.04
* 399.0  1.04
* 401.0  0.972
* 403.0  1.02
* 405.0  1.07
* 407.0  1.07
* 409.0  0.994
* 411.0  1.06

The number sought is 269.0 Hz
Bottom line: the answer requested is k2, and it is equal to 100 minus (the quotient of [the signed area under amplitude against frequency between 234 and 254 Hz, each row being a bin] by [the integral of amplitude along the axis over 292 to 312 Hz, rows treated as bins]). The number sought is 98.9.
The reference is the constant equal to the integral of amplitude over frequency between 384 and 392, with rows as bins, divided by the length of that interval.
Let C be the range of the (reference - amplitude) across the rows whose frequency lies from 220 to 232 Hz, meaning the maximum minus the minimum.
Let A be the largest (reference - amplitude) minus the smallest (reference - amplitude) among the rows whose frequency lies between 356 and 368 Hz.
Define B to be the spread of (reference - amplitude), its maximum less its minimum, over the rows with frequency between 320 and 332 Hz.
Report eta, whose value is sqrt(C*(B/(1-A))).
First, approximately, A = 0.18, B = 0.16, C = 0.11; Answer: 0.147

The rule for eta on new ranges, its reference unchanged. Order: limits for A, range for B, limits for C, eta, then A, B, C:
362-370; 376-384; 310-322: 0.161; 0.15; 0.13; 0.17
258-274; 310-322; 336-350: 0.164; 0.18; 0.17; 0.13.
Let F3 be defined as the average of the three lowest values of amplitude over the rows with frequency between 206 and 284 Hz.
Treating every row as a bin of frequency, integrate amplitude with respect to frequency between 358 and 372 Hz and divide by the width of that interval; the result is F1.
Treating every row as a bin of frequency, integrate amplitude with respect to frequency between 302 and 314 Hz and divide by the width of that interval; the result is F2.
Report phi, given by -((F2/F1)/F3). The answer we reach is -0.86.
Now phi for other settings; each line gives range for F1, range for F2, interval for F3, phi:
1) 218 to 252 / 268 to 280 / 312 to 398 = -0.98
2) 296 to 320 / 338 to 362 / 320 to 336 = -0.96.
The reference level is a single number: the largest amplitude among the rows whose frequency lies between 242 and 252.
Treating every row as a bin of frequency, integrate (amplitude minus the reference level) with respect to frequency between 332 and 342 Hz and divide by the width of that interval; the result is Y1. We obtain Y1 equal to -0.148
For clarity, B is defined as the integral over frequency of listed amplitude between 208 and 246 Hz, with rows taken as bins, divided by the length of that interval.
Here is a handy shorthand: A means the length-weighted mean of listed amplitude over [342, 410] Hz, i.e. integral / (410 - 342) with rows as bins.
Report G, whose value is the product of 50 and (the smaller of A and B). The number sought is 55.8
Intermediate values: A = 1.12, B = 1.29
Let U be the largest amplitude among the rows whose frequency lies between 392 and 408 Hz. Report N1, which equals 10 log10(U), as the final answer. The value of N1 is 0.49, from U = 1.12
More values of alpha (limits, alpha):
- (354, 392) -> 355.0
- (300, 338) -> 303.0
